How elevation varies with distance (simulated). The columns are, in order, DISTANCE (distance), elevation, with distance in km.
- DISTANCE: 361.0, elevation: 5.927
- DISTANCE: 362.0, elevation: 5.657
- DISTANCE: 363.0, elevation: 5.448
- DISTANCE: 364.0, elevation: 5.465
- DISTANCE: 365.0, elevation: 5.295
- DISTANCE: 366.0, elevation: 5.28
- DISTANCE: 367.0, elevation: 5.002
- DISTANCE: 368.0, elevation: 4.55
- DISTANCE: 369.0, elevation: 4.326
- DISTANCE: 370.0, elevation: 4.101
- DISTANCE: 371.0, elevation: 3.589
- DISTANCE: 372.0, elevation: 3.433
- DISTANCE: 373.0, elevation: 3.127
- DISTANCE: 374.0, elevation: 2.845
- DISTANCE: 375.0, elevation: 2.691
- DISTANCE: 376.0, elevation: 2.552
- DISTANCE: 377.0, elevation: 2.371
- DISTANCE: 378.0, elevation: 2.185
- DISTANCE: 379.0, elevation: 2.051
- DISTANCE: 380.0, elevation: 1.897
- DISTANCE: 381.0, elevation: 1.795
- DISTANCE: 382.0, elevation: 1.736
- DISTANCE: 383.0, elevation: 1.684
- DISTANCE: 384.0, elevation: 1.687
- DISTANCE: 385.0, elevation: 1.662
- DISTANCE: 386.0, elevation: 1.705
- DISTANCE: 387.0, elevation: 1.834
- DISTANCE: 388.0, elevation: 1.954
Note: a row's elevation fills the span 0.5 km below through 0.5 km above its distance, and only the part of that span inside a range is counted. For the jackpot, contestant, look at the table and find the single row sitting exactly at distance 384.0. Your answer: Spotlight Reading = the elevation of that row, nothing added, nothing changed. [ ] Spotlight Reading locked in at 1.687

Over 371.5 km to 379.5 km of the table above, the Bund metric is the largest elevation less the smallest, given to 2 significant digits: 1.4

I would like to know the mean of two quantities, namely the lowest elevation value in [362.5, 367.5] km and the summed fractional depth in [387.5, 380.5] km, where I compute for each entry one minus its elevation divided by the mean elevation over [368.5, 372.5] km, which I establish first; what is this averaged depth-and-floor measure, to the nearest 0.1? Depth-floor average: 4.4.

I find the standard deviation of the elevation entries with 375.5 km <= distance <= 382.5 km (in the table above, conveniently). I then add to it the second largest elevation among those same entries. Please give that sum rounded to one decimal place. 2.7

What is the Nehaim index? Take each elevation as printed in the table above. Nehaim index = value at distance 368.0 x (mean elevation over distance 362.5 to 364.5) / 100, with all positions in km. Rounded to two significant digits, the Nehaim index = 0.25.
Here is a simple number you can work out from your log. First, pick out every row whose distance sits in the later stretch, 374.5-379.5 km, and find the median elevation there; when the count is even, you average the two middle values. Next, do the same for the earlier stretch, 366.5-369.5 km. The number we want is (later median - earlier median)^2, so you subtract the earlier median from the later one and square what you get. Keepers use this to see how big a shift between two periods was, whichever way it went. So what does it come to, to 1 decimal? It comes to 4.7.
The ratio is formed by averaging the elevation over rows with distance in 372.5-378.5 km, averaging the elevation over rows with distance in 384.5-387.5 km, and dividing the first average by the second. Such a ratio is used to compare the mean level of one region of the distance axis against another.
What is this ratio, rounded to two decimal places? 1.52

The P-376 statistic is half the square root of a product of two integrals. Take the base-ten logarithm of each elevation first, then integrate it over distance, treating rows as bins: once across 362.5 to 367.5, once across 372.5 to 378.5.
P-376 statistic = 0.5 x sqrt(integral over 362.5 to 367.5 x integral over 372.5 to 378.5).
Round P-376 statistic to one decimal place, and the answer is 1.5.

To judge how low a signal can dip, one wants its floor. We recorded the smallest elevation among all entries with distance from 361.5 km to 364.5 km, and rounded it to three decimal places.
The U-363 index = 5.448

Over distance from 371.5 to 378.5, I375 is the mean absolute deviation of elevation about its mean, 0.3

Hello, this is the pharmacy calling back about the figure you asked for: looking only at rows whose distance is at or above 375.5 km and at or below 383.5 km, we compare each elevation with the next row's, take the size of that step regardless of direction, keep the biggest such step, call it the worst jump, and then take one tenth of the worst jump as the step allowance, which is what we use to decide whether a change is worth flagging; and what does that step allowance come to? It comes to 0.019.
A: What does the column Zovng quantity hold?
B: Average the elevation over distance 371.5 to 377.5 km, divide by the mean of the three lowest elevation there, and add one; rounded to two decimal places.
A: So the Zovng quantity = 2.12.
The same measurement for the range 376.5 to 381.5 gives 2.08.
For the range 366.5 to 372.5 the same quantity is 2.12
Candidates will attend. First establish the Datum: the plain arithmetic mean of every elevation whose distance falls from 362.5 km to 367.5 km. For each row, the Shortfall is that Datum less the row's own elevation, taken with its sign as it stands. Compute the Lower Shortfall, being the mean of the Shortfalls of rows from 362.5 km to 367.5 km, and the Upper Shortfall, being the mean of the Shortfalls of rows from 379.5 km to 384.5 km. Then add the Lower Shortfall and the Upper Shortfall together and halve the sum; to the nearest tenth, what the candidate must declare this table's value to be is 1.8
